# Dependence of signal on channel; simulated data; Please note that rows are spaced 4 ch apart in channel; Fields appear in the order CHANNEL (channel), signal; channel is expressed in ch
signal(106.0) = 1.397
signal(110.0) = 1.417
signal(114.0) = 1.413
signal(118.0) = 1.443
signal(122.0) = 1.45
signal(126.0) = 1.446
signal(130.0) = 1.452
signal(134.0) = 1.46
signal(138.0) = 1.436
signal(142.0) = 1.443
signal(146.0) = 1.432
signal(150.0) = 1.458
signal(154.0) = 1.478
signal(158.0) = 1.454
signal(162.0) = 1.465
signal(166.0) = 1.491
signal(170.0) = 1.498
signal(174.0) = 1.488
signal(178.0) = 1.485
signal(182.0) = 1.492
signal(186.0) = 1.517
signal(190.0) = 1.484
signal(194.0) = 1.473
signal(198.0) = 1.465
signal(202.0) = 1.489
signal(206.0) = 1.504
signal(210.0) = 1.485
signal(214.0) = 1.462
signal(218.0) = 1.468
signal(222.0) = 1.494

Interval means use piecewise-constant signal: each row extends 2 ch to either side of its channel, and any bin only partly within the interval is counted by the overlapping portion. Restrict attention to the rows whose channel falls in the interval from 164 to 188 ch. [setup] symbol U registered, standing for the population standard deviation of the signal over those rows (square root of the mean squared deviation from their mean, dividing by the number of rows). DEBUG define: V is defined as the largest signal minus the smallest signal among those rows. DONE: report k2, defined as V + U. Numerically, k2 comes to 0.043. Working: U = 0.011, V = 0.032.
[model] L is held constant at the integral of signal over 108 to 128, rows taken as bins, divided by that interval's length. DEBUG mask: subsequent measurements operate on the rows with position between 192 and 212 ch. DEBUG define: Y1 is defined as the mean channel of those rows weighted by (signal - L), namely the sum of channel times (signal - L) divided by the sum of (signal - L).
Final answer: 203.0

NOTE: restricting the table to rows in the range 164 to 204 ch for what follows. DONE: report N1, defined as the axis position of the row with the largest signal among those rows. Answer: 186.0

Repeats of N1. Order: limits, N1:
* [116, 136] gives 134.0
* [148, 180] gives 170.0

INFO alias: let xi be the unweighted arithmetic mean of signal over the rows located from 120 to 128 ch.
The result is 1.45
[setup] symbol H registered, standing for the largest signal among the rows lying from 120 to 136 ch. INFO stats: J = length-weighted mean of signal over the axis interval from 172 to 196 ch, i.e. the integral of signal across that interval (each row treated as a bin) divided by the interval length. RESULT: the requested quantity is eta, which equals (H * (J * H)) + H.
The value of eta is 4.64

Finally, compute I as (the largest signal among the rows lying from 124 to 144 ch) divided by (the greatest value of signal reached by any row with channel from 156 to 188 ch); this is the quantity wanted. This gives 0.96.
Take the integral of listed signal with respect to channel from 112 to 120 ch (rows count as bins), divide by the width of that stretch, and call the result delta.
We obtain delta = 1.43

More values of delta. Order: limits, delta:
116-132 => 1.45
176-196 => 1.49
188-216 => 1.48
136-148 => 1.44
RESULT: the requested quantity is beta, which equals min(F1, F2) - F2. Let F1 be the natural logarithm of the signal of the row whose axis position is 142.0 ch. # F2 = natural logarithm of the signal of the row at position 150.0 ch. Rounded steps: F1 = 0.367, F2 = 0.377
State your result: -0.010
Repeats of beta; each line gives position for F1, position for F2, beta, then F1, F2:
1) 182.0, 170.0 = -0.004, 0.400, 0.404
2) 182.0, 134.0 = 0.000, 0.400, 0.378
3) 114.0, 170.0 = -0.058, 0.346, 0.404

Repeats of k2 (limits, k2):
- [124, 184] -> 0.087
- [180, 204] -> 0.068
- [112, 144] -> 0.060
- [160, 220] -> 0.070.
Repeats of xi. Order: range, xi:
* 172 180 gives 1.49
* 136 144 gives 1.44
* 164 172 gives 1.49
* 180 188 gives 1.50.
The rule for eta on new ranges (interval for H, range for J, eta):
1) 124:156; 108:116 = 4.57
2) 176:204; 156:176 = 4.92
